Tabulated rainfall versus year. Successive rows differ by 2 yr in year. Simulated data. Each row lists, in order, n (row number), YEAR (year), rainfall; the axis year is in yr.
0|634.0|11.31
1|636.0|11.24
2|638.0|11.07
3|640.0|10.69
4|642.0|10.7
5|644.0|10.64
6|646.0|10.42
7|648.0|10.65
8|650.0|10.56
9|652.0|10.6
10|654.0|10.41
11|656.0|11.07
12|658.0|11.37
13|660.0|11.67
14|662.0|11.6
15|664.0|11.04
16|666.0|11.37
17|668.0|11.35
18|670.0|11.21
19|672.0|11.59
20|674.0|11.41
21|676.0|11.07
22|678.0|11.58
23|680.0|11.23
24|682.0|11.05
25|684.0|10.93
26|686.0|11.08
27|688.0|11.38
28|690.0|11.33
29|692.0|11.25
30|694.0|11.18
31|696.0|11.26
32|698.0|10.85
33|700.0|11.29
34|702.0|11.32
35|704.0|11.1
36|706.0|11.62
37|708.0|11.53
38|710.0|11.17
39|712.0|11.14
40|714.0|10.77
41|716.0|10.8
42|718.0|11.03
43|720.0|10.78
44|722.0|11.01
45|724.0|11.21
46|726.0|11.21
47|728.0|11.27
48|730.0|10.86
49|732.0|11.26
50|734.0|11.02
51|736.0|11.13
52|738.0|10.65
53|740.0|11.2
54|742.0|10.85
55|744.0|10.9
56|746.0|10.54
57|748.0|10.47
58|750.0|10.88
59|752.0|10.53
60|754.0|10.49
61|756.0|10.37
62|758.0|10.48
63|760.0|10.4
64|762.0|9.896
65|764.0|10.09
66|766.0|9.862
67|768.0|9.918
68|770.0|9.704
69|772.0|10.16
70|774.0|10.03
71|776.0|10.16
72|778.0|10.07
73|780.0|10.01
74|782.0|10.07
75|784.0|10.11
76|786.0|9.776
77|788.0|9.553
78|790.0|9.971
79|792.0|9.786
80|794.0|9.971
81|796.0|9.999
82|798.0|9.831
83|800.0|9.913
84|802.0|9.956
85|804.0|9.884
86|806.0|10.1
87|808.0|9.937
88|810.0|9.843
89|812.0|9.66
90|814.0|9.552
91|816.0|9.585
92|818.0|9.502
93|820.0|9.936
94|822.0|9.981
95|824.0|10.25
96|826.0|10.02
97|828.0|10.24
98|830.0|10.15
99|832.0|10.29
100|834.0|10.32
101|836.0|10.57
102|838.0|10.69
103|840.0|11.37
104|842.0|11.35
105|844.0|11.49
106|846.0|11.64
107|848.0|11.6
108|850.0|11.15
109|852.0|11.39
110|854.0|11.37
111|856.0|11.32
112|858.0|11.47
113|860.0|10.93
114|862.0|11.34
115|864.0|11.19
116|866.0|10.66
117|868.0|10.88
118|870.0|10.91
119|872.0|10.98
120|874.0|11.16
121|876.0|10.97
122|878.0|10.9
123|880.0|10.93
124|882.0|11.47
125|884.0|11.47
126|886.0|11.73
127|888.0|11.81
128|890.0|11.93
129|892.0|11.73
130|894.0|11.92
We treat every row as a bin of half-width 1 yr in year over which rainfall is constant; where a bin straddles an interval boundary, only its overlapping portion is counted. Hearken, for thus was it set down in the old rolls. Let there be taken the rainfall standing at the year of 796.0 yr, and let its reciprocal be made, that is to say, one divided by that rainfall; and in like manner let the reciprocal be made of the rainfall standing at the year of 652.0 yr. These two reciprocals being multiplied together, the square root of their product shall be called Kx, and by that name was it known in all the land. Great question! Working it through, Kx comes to 0.097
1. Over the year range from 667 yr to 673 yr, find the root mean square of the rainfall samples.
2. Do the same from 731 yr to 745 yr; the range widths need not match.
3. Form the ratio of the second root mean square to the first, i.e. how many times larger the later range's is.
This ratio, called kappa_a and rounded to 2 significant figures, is 0.97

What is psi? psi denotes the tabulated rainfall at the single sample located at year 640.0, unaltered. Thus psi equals 10.69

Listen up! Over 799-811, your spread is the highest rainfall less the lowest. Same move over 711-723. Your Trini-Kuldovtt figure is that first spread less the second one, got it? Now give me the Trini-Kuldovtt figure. -0.113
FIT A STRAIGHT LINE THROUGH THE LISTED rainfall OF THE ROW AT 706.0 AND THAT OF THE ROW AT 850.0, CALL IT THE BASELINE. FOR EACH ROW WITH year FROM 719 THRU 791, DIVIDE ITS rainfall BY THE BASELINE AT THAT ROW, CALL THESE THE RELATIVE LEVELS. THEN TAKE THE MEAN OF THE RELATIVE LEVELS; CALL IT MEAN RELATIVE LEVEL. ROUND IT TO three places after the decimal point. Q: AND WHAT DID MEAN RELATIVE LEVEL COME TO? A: 0.913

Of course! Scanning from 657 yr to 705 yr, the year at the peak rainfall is 660.0 yr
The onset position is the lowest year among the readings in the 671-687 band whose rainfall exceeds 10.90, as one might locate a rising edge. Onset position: 672.0 yr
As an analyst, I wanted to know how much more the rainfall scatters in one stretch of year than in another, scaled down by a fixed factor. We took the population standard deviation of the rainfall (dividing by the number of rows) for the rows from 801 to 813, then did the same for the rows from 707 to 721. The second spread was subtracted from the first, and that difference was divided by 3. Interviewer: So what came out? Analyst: -0.042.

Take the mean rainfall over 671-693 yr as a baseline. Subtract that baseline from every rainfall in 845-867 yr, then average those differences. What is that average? 0.0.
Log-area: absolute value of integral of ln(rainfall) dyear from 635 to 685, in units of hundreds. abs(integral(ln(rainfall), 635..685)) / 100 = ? 1.20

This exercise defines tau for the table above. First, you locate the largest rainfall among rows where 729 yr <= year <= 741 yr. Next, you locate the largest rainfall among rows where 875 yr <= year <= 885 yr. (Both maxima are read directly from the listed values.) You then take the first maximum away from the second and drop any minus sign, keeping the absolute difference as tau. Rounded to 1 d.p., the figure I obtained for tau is 0.2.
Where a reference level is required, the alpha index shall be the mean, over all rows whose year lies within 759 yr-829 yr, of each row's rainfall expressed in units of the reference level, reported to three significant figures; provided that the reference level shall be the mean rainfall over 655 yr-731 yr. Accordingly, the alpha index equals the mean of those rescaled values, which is 0.886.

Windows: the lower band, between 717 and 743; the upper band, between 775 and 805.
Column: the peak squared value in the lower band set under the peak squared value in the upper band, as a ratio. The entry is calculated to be 0.81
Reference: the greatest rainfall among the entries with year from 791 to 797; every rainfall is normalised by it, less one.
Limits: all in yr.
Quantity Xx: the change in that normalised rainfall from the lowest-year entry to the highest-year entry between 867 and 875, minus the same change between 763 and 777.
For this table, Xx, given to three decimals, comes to 0.021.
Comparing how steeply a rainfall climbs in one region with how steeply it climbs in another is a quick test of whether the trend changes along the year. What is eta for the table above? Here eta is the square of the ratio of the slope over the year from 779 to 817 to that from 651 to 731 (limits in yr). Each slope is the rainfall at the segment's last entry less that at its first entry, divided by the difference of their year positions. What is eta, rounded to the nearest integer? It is 13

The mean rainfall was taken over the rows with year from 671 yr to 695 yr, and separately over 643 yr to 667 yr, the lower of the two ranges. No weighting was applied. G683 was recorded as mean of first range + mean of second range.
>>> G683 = 22.2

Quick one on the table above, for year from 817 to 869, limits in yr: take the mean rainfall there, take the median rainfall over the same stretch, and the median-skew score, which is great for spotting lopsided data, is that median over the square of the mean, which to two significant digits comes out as 0.093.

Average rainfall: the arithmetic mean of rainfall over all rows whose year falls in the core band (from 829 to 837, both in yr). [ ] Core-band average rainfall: 10.3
